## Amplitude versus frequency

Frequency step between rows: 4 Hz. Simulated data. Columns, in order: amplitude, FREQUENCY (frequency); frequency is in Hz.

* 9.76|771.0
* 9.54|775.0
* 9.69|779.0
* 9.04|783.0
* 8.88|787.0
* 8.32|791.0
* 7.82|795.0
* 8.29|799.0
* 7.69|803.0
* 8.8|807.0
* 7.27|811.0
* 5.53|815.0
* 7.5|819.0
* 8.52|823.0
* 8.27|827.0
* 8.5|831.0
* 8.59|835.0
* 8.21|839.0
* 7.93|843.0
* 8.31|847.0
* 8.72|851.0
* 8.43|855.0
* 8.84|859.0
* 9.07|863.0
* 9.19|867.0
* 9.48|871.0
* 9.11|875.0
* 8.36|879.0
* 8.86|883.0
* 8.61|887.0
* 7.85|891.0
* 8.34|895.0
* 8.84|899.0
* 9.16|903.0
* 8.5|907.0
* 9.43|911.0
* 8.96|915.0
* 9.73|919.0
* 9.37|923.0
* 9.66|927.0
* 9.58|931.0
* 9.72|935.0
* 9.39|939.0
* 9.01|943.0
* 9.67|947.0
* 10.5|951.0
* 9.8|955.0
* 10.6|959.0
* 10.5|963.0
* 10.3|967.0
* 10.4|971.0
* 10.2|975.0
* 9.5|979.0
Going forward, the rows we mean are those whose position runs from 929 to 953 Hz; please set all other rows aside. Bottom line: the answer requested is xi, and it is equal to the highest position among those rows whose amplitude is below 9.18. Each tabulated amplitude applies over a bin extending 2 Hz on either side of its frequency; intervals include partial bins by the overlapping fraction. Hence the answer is 943.0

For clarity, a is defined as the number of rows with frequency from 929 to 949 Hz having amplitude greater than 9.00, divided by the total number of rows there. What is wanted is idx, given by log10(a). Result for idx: 0.00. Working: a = 1.00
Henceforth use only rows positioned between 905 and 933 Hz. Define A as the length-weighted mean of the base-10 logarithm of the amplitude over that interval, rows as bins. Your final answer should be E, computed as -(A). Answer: -0.97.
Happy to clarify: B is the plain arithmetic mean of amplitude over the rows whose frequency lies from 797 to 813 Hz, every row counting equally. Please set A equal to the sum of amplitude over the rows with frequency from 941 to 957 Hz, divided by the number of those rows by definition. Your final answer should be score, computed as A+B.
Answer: 17.8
